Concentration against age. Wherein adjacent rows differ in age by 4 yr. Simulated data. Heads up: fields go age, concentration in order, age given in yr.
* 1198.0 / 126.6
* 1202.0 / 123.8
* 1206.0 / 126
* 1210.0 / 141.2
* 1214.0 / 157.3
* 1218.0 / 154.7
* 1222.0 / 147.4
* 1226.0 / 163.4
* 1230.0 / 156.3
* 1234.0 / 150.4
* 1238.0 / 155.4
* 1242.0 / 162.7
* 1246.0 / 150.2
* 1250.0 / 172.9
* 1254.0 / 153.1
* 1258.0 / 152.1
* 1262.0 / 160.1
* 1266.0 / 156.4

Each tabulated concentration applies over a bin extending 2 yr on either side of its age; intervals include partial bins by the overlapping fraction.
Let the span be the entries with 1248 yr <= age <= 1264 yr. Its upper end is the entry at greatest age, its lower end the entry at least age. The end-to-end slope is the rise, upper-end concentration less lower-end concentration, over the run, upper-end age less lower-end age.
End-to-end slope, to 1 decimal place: -1.1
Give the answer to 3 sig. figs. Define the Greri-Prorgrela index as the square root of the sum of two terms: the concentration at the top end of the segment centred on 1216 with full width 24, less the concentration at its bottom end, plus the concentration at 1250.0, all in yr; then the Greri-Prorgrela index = 14.5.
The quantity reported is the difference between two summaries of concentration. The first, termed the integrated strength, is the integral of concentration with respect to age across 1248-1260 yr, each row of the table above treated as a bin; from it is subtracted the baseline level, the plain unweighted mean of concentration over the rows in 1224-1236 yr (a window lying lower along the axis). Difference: 1756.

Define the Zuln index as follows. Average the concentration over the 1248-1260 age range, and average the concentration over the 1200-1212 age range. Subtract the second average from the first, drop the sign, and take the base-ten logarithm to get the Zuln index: 1.5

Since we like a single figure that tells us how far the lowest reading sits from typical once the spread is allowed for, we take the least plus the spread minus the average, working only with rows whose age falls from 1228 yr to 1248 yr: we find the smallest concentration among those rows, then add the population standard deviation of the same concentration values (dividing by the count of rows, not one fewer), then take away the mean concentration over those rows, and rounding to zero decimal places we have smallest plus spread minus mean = 0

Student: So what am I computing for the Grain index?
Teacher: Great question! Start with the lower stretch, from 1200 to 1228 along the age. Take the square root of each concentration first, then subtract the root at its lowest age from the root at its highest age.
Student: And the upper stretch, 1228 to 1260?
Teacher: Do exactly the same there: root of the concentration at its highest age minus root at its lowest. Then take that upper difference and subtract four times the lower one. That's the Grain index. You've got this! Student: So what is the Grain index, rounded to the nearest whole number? -7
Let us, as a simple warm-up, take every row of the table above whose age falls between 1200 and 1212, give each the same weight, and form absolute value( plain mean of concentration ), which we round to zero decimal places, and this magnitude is 130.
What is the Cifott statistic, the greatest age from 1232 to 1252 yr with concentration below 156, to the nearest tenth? 1246.0 yr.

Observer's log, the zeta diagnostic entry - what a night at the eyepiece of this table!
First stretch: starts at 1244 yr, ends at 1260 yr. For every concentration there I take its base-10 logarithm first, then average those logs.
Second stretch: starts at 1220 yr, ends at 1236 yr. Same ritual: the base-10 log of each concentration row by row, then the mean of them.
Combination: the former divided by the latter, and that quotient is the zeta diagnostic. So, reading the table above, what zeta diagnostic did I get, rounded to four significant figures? 1.003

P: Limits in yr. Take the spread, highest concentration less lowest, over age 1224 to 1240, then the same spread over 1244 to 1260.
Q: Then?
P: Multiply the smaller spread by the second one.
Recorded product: 295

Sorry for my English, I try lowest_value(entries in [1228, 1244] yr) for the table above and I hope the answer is 150.4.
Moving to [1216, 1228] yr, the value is 147.4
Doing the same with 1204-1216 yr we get 126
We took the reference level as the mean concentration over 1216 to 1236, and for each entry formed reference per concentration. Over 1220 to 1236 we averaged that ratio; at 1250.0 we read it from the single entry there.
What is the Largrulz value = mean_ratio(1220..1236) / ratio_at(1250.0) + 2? 3.12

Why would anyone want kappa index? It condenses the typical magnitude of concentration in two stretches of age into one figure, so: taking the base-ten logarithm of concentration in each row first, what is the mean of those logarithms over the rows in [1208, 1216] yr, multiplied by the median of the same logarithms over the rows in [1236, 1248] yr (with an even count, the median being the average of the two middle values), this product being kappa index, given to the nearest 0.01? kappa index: 4.76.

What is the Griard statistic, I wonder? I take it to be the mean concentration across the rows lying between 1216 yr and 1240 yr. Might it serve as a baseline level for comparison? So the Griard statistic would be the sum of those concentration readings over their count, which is 155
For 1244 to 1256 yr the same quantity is 159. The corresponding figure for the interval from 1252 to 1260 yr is 153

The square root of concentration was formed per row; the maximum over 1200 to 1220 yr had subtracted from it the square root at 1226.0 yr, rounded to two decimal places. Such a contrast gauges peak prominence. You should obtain -0.24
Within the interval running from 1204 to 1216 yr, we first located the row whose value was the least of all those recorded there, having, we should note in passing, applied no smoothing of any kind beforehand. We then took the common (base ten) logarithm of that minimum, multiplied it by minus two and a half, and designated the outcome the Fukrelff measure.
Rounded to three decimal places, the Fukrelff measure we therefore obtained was -5.251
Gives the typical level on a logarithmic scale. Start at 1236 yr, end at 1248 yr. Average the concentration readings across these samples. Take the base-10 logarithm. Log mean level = 2.193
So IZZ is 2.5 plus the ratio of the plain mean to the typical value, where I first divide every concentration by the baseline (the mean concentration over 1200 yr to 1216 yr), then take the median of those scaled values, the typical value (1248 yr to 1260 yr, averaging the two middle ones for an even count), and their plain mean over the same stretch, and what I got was 3.54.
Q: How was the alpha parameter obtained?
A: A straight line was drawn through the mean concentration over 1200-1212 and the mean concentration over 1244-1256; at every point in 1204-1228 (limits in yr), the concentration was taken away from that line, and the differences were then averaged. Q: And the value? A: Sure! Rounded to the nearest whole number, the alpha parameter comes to -12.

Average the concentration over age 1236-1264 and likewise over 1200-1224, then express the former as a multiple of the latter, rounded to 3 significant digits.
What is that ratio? 1.12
